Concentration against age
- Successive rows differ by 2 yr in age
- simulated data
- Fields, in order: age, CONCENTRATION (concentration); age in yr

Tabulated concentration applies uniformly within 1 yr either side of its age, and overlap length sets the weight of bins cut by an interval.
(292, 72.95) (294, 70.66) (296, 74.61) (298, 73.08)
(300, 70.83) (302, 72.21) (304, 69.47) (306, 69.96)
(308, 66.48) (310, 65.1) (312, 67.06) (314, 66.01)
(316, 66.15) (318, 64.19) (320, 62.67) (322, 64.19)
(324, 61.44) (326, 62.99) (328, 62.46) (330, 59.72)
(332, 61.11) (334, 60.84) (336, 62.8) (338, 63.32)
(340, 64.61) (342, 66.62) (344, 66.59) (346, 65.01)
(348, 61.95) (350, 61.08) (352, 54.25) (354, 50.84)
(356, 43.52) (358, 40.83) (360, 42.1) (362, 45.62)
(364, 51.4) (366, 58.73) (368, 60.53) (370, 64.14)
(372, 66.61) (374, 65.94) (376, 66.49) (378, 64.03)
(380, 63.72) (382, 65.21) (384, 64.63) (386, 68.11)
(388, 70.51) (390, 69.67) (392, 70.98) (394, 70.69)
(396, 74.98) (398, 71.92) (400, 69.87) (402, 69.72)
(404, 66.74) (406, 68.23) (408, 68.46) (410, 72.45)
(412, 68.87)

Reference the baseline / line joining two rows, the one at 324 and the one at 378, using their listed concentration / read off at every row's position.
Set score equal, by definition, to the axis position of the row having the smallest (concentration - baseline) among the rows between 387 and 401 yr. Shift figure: 400 yr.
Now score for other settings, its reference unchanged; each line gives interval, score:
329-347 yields 330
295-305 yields 304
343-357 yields 356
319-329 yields 324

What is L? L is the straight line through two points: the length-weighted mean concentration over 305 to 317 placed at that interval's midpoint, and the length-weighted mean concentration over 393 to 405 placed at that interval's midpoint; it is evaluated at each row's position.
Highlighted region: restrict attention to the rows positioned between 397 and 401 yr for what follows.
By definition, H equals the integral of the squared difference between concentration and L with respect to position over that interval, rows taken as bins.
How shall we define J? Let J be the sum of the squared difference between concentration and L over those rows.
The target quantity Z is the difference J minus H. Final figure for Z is -2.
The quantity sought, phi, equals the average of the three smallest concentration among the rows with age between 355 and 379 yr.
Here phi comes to 42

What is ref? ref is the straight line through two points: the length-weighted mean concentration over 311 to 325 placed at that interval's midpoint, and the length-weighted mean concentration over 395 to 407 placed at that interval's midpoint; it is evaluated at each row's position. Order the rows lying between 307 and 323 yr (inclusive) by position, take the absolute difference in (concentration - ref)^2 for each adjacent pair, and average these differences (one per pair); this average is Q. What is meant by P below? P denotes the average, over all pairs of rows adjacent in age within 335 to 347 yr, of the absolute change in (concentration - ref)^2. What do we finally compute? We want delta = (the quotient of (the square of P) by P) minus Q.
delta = -2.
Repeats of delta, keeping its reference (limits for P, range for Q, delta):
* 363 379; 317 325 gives 34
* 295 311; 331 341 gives 20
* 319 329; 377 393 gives 0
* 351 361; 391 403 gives 139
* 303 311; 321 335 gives 3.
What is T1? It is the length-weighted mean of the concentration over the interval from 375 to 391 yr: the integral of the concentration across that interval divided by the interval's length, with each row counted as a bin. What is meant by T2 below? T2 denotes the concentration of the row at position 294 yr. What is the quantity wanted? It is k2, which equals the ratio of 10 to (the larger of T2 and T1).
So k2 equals 0.142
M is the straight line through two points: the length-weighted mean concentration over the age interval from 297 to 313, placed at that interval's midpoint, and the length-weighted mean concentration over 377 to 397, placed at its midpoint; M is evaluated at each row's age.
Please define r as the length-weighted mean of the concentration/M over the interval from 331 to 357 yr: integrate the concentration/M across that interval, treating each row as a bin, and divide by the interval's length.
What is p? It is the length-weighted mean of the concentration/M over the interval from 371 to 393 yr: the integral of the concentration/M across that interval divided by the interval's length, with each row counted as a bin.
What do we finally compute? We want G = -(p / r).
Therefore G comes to -1.12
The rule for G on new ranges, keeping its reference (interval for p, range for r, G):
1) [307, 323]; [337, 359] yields -1.12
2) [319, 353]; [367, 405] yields -0.92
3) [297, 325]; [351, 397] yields -1.09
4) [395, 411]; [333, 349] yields -1.11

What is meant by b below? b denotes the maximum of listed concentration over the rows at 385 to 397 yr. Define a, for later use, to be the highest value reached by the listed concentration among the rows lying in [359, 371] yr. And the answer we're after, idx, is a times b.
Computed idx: 4809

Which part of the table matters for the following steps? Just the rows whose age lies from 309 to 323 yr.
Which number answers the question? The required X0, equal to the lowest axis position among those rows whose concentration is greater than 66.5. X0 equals 312 yr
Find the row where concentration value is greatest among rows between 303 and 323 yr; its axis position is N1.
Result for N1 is 306 yr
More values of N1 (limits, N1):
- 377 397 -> 396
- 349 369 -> 350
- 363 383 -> 372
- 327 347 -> 342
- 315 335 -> 316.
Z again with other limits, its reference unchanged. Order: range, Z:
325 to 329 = -46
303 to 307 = -20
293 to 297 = -93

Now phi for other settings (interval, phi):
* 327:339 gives 61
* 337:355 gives 55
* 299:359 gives 45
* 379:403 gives 65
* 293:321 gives 64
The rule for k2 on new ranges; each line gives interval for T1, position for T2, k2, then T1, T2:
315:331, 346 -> 0.154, 63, 65.01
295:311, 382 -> 0.142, 70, 65.21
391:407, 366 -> 0.142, 70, 58.73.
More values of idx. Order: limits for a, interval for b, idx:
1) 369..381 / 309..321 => 4467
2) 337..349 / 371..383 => 4438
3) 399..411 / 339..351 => 4827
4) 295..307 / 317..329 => 4789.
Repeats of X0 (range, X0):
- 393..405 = 394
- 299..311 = 300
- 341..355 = 342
